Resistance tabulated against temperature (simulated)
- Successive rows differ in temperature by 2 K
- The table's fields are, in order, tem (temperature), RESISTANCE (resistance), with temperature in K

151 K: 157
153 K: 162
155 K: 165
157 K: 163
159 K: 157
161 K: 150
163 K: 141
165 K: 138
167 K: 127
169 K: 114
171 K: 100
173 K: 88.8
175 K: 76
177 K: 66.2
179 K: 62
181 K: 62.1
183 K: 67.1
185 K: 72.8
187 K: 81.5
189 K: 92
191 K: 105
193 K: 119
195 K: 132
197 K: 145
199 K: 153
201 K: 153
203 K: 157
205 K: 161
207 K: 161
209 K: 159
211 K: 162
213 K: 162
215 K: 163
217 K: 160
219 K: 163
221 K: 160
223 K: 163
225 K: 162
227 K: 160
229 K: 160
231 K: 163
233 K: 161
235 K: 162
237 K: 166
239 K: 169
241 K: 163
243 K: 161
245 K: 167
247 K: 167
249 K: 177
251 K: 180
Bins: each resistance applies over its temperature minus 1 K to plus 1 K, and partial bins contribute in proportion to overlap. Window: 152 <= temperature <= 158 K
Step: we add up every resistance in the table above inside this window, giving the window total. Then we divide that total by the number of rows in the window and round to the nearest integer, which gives 163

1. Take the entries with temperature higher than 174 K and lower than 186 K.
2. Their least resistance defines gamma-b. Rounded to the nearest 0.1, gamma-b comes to 62.0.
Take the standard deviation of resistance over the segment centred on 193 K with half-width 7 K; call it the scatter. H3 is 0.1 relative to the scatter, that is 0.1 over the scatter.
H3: 0.004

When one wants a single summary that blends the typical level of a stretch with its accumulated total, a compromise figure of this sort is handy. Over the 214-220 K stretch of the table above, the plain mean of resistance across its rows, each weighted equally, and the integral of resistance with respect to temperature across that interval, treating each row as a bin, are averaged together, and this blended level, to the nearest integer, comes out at 567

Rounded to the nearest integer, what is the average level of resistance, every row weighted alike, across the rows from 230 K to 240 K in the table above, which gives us 164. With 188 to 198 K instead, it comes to 119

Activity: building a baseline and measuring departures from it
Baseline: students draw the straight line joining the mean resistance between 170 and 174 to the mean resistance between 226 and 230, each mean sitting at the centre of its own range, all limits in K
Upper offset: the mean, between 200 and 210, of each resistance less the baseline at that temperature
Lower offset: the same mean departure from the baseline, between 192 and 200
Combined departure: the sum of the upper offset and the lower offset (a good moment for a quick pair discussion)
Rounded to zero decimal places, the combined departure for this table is 40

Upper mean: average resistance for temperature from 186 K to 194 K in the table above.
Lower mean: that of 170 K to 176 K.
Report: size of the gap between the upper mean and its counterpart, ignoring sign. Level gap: 11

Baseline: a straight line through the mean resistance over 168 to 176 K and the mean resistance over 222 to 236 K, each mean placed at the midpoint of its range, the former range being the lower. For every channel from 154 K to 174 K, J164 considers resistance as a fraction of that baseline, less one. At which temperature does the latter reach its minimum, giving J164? 173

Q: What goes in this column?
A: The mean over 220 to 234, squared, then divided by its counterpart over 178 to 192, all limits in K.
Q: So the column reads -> 336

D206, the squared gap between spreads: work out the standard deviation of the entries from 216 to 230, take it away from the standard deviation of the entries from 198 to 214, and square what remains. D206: 5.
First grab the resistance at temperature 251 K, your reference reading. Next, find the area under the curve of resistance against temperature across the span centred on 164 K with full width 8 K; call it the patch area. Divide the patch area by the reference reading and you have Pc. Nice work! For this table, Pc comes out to 6.2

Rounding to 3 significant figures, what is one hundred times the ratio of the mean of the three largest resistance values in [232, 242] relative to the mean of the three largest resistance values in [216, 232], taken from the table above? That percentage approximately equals 102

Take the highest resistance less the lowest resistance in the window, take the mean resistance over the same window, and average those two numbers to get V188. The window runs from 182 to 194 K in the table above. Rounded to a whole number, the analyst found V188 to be 71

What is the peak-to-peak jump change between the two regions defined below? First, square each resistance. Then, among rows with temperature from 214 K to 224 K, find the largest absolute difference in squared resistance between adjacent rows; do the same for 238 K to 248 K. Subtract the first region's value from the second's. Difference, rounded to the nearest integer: 1023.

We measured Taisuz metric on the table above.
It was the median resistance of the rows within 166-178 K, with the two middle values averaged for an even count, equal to 94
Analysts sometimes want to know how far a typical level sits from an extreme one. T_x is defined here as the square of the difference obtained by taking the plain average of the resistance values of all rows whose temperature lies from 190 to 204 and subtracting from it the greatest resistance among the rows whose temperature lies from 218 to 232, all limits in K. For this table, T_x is 639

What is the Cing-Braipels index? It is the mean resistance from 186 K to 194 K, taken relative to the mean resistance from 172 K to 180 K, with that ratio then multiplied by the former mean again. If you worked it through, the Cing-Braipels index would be 135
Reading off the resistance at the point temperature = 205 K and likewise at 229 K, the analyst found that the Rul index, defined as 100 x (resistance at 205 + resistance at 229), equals 32100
